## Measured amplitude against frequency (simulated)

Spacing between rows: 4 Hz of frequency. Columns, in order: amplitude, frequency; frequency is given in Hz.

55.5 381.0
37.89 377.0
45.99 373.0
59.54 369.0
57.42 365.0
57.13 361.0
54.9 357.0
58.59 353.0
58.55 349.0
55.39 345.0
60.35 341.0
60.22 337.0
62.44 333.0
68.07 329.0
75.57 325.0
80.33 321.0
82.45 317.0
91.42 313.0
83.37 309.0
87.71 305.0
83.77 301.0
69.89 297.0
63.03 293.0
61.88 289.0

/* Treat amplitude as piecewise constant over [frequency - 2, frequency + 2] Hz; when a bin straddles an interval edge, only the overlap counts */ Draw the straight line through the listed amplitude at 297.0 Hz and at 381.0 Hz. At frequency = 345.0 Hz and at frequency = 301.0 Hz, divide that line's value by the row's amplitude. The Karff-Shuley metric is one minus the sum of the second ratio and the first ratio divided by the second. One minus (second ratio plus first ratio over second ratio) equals -1.17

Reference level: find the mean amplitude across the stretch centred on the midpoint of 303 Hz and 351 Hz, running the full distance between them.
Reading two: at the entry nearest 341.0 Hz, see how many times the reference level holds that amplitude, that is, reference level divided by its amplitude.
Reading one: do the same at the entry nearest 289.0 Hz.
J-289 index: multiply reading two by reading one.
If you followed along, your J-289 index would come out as 1.4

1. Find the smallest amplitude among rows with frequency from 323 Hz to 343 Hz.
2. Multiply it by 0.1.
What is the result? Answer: 6.0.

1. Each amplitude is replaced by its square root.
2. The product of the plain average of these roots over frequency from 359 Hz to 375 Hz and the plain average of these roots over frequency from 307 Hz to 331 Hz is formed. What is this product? 66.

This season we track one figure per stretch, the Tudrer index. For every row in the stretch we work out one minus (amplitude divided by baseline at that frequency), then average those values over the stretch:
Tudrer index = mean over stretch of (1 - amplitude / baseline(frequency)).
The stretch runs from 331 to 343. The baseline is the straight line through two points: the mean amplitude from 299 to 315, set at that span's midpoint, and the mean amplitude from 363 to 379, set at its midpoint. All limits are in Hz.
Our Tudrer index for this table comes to 0.12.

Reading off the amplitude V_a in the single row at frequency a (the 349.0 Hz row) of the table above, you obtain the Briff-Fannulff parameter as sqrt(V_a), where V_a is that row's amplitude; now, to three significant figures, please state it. 7.65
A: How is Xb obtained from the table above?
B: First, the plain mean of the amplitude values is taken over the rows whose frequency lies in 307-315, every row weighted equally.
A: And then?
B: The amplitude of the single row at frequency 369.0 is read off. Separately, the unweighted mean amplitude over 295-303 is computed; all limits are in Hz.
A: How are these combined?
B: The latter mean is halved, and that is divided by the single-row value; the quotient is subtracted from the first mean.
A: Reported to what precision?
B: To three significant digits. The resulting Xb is 86.7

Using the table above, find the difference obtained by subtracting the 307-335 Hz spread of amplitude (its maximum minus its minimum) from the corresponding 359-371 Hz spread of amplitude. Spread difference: -27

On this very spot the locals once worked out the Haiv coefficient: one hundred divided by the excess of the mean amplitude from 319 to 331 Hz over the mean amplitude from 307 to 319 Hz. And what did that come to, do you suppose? -9.0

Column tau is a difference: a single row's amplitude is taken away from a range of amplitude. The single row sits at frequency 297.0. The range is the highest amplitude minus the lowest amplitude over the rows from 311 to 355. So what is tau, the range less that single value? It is -34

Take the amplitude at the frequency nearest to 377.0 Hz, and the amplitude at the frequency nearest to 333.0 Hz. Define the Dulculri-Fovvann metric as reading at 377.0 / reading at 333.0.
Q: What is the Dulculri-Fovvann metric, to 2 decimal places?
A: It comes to 0.61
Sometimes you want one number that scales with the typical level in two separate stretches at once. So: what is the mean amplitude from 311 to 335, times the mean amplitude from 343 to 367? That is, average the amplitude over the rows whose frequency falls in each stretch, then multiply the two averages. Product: 4372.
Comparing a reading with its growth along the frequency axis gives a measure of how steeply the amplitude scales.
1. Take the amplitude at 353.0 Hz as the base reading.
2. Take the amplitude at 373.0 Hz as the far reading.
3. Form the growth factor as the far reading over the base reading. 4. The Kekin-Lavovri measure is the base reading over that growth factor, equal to 75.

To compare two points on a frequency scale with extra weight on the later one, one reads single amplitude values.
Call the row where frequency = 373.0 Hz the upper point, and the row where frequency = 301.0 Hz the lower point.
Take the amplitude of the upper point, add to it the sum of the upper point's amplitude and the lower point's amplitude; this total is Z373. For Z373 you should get 176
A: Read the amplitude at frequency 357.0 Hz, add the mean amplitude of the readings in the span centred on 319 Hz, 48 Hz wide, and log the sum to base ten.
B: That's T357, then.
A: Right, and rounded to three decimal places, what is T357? 2.115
